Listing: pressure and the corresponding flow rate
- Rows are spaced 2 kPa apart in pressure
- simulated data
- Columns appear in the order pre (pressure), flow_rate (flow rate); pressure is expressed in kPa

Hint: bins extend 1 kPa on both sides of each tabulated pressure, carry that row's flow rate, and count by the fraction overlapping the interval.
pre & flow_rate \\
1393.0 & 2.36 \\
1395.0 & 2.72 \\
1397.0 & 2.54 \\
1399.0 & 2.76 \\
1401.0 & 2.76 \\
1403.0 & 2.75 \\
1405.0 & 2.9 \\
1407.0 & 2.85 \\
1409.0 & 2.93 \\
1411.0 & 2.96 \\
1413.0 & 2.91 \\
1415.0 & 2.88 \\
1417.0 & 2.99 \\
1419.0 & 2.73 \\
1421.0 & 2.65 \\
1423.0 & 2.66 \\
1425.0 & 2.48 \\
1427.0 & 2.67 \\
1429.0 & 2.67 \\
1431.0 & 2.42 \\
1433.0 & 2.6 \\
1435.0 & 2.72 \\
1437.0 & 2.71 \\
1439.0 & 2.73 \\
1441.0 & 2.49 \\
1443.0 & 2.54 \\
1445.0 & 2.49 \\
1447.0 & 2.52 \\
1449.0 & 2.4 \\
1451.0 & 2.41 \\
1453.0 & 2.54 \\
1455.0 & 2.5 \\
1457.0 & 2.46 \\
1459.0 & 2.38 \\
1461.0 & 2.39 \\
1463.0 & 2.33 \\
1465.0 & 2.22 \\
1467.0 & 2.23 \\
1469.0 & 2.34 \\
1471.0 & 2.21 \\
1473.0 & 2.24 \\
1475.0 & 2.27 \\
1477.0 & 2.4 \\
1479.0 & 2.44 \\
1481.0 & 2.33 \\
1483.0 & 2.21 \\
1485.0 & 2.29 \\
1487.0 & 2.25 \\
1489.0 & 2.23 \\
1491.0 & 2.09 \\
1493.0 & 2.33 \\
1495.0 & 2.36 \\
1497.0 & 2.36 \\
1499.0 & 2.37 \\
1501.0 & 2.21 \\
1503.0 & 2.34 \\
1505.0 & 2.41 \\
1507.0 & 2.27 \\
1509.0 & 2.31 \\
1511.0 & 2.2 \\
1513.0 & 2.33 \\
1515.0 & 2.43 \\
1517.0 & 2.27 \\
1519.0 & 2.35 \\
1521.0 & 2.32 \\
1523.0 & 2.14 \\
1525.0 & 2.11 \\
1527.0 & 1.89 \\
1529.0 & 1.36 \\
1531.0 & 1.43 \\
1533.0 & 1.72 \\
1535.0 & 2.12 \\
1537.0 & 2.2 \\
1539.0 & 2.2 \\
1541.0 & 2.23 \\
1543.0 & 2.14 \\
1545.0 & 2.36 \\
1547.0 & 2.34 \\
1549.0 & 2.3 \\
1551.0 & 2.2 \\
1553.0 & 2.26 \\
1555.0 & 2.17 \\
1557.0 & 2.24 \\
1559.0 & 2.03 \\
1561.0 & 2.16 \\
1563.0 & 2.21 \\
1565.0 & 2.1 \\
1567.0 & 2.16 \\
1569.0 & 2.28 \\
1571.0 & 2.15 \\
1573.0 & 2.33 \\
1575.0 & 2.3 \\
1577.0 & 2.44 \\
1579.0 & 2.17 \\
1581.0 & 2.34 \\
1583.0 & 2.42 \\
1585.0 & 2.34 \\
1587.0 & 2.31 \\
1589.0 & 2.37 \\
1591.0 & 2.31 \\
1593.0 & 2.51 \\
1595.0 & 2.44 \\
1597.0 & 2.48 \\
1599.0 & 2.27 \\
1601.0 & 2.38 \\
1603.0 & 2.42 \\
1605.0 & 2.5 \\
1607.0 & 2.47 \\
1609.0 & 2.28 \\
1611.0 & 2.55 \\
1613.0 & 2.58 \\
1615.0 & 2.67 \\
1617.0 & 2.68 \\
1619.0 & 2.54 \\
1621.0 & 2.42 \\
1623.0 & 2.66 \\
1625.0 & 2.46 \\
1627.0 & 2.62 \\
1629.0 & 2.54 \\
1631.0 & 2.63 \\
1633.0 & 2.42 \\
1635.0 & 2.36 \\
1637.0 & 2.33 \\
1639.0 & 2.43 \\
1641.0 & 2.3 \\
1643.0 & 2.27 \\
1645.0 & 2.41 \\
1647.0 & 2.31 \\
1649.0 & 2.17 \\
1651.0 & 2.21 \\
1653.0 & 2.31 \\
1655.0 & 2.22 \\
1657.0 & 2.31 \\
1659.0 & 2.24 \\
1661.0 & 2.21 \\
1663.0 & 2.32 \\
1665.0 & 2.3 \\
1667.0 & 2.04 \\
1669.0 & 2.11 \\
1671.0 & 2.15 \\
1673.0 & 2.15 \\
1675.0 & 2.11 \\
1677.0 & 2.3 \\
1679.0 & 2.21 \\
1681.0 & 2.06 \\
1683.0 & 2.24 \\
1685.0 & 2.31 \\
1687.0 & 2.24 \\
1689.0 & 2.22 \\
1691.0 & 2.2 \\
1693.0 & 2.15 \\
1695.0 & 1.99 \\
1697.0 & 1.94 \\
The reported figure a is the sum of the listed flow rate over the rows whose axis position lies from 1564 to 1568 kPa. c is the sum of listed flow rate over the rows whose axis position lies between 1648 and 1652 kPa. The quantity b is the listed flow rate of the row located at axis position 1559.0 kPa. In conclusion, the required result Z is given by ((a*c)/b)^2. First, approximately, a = 4.26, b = 2.03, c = 4.38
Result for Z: 84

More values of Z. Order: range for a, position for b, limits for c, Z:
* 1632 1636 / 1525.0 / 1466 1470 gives 107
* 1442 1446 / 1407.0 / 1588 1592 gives 68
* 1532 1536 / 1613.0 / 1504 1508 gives 49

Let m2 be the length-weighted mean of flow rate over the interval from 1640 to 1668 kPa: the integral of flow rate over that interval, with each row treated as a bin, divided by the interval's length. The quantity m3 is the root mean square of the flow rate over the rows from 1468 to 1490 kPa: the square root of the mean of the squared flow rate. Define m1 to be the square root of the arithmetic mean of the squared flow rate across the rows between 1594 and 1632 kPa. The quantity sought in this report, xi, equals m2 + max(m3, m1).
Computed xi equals 4.77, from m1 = 2.51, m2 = 2.26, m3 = 2.3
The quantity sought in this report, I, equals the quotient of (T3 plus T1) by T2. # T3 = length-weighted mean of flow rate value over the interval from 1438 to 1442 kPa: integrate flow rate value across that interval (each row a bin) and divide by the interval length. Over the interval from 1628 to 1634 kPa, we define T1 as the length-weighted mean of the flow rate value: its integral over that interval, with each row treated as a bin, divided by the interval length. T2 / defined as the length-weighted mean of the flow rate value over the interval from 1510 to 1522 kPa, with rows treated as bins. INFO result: 2.22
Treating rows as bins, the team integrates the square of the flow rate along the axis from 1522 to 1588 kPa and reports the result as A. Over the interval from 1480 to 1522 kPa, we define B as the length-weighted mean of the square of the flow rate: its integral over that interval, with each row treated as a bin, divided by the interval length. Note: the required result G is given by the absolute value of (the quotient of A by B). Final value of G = 59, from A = 311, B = 5.3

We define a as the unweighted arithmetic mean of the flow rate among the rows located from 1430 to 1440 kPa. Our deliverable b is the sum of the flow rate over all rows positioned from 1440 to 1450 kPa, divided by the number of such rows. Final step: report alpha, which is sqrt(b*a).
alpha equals 2.6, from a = 2.6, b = 2.49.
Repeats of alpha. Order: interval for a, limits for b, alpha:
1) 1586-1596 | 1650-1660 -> 2.3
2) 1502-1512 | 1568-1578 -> 2.3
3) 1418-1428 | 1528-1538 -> 2.2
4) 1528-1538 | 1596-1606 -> 2.1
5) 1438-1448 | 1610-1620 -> 2.6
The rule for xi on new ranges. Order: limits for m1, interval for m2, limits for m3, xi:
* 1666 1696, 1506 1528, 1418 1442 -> 4.87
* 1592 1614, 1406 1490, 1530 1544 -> 4.96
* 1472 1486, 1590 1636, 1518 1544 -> 4.80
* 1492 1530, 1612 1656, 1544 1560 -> 4.68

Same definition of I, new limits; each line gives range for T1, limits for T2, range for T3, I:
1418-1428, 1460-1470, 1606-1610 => 2.18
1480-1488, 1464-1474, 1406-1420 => 2.30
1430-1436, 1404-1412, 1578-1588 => 1.68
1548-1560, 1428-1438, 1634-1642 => 1.74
